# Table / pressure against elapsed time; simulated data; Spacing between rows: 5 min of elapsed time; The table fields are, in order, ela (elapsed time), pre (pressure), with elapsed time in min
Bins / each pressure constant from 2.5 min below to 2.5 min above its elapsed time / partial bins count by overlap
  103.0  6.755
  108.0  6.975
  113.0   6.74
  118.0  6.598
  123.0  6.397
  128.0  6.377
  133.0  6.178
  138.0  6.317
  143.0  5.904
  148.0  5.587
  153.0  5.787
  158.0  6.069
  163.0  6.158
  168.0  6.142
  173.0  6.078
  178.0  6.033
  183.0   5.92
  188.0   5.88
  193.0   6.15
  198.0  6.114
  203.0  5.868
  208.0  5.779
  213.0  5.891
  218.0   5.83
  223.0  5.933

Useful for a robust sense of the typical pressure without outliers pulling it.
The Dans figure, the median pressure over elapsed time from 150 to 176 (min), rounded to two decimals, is 6.08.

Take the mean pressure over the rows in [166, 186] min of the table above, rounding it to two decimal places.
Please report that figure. 6.04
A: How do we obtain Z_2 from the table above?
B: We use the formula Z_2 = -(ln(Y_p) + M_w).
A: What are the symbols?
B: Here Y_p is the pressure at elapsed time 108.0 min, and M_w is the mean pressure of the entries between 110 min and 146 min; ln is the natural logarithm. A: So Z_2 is -8.30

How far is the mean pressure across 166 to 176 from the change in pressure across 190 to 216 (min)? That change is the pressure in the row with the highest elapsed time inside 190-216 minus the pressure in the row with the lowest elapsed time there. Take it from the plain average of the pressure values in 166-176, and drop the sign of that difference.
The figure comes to 6.4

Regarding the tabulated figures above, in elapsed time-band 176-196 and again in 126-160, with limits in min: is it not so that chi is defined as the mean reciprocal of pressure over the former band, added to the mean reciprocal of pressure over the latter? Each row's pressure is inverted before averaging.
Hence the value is 0.333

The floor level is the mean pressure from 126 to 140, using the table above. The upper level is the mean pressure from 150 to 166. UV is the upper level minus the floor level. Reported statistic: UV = -0.29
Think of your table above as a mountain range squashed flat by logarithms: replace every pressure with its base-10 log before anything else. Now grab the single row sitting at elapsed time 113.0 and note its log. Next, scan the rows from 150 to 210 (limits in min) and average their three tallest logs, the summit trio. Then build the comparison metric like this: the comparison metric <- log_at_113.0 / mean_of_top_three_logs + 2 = 3.05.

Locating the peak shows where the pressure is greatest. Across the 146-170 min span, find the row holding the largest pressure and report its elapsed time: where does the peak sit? 163.0 min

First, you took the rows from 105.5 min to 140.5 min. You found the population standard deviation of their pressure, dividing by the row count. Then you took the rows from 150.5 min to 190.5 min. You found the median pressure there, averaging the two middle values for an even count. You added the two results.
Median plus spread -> 6.31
